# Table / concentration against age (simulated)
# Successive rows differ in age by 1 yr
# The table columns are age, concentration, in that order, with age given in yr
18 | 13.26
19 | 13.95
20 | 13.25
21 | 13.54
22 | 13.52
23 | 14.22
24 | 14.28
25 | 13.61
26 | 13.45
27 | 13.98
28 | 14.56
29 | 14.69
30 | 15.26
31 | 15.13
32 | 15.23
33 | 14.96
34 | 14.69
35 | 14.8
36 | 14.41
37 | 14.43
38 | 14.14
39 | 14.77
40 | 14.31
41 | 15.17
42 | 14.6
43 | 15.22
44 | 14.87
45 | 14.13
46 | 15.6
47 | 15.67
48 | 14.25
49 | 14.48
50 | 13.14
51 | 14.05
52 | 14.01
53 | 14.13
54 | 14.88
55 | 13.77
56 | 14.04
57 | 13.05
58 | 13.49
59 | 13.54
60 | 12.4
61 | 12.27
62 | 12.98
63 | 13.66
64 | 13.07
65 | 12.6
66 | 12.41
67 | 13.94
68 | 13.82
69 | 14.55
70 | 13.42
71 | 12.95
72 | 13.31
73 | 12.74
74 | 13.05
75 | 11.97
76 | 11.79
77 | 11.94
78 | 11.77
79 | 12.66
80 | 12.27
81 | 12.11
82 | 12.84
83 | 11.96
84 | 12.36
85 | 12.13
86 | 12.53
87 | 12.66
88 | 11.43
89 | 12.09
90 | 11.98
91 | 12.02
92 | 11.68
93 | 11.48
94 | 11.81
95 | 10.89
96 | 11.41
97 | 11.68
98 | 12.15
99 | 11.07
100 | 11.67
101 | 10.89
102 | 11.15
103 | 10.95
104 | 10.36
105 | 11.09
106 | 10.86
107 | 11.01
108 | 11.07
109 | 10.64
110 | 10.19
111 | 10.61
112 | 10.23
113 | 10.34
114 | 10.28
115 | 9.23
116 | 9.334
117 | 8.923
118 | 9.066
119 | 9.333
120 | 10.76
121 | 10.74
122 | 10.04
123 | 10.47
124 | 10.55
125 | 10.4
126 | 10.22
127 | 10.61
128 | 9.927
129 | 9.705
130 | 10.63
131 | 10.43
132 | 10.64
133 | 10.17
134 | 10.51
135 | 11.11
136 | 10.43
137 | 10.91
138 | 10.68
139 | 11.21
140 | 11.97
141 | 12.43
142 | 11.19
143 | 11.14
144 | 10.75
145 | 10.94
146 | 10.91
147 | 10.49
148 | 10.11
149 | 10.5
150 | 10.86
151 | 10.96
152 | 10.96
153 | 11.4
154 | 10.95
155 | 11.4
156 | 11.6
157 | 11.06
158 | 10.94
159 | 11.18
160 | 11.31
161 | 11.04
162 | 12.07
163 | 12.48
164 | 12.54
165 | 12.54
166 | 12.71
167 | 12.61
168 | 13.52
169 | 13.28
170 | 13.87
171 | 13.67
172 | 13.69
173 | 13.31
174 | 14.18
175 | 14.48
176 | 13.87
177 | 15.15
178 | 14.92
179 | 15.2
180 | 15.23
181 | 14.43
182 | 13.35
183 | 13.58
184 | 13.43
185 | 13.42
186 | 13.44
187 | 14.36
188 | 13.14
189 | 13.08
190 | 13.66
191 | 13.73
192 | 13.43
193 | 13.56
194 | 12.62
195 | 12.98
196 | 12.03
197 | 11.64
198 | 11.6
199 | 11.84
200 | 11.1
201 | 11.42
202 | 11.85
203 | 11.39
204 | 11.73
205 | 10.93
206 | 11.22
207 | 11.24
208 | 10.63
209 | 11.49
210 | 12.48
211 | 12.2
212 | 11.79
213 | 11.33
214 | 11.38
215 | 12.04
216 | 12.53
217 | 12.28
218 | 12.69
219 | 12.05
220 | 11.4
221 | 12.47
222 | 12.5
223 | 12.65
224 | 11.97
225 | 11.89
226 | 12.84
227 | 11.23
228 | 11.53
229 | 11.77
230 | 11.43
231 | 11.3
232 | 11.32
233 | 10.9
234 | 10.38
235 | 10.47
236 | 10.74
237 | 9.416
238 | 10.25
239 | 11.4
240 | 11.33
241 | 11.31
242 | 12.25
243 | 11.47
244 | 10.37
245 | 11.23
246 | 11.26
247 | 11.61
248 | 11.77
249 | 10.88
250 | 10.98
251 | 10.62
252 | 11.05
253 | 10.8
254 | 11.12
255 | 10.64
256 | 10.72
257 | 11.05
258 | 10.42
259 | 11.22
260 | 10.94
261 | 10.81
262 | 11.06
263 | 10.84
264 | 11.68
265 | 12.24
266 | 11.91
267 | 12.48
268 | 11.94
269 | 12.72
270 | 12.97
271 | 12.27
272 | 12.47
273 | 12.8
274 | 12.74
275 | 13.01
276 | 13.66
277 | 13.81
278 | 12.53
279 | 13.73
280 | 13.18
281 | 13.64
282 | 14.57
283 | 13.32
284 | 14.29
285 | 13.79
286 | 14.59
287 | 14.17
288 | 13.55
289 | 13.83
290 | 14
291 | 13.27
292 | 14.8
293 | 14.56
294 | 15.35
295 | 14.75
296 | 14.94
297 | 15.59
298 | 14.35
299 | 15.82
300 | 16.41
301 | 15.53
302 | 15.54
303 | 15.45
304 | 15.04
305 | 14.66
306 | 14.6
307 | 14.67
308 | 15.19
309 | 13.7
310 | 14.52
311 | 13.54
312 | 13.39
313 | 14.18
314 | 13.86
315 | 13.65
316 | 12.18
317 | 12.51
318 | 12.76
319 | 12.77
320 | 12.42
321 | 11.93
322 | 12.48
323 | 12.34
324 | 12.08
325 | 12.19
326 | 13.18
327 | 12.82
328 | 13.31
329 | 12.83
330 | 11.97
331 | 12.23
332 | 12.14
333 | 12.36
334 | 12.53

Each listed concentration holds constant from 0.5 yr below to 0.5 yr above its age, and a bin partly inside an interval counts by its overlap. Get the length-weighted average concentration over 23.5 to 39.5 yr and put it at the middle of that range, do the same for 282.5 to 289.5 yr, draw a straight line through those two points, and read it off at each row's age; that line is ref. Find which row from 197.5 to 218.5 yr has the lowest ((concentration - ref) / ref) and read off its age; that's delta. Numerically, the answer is 208 yr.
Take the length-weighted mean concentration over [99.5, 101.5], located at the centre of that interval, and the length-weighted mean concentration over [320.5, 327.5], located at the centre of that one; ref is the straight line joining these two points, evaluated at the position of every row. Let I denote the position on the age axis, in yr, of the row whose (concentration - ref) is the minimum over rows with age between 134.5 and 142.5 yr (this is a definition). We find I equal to 136 yr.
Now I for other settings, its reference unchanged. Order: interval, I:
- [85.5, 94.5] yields 88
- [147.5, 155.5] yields 148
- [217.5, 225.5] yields 220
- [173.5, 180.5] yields 176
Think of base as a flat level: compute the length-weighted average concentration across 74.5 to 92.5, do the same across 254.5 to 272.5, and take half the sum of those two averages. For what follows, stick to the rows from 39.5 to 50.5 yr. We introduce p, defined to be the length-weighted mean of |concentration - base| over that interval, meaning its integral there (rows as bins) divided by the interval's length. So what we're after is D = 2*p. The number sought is 5.7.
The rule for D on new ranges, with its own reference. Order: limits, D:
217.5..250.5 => 1.4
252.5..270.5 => 1.6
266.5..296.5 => 3.5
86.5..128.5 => 2.3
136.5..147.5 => 1.7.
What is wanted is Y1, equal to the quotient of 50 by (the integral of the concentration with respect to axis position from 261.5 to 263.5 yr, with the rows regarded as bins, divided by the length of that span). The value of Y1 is 4.57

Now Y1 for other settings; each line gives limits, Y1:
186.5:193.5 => 3.69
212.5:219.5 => 4.15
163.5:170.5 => 3.84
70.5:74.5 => 3.84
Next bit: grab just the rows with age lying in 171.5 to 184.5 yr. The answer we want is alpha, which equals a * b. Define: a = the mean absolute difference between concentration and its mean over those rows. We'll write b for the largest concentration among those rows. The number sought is 10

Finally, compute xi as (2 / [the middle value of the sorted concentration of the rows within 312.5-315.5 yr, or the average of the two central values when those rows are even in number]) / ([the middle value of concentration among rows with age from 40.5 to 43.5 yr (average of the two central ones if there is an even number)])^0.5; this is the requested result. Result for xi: 0.037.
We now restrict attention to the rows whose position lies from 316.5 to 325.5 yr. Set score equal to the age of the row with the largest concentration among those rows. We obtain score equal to 319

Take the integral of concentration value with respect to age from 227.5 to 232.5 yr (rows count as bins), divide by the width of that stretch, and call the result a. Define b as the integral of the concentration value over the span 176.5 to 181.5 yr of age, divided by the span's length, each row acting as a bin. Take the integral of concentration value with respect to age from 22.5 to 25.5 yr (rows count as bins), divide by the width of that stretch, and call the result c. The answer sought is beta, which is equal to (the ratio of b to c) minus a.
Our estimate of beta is -10.4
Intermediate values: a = 11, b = 15.0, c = 14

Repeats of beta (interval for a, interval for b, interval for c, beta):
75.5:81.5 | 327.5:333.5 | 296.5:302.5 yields -11.3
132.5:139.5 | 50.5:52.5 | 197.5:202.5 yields -9.5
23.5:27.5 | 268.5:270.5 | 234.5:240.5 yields -12.6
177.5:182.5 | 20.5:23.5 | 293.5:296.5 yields -13.7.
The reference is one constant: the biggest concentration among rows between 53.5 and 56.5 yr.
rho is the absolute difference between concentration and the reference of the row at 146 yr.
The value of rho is 4.0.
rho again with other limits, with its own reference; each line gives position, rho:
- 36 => 0.5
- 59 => 1.3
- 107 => 3.9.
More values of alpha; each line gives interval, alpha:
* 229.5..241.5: 6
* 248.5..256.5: 2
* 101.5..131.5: 5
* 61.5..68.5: 7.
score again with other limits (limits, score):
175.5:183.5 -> 180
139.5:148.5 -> 141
